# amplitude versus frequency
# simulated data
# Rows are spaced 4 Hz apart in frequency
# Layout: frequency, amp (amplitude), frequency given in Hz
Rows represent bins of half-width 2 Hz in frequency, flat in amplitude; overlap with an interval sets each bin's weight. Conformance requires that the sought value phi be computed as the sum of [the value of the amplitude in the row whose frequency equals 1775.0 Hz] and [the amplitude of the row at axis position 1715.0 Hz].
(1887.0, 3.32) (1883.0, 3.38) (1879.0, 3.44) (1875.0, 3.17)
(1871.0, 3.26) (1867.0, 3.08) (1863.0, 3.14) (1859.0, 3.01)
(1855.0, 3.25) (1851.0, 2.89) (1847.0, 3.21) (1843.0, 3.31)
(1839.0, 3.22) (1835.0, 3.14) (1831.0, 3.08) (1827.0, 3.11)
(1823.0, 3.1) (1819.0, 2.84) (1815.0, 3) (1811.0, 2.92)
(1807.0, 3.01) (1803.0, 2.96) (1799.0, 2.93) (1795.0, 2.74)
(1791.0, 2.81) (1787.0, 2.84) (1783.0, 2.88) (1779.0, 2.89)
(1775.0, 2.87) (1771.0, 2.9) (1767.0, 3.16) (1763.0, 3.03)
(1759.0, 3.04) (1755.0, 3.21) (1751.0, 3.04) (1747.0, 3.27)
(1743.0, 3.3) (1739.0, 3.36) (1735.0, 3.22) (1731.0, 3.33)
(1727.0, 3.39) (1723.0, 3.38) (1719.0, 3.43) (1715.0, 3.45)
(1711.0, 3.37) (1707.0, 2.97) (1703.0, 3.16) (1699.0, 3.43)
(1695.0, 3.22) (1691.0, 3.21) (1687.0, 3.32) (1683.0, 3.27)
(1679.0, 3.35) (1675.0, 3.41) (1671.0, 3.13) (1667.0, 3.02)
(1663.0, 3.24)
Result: 6.32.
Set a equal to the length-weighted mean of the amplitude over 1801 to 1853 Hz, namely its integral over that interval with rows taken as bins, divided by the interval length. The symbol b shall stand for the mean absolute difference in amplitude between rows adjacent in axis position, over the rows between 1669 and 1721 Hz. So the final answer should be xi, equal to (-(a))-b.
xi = -3.21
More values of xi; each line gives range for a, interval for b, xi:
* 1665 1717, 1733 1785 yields -3.36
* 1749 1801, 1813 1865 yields -3.10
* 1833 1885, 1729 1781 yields -3.31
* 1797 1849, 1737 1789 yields -3.16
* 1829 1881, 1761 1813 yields -3.25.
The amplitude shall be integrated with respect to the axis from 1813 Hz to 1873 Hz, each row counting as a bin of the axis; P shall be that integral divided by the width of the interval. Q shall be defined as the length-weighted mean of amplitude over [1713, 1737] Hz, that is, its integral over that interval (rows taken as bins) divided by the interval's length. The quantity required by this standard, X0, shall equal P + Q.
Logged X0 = 6.48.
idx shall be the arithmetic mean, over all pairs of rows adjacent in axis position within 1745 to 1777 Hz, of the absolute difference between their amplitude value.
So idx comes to 0.14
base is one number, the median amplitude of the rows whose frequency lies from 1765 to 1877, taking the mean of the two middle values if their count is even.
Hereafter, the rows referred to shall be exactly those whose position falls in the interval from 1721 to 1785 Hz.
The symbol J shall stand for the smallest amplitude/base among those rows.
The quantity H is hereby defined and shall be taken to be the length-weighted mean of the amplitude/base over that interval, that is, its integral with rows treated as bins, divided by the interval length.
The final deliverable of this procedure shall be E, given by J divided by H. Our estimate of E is 0.913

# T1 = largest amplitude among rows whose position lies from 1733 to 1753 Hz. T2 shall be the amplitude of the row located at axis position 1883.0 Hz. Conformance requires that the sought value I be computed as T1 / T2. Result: 0.99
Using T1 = 3.36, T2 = 3.38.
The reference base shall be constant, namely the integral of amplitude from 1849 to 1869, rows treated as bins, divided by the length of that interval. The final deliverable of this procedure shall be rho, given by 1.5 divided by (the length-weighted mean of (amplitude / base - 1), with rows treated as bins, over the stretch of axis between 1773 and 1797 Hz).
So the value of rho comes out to -20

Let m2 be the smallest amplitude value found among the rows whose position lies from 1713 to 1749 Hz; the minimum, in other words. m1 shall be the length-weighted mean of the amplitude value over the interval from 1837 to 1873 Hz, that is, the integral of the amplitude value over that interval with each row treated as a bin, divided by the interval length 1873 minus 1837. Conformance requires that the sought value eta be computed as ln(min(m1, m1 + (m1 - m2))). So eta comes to 1.13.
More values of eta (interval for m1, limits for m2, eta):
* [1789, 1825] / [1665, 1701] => 1.04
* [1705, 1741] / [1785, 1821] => 1.20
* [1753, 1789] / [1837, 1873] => 1.09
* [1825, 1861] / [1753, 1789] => 1.14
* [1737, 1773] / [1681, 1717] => 1.15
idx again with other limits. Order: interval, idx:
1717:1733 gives 0.04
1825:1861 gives 0.16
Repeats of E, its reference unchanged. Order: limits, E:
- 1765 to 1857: 0.913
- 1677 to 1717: 0.907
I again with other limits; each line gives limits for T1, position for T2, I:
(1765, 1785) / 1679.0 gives 0.94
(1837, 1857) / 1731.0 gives 0.99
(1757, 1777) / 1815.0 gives 1.05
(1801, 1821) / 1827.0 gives 0.97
